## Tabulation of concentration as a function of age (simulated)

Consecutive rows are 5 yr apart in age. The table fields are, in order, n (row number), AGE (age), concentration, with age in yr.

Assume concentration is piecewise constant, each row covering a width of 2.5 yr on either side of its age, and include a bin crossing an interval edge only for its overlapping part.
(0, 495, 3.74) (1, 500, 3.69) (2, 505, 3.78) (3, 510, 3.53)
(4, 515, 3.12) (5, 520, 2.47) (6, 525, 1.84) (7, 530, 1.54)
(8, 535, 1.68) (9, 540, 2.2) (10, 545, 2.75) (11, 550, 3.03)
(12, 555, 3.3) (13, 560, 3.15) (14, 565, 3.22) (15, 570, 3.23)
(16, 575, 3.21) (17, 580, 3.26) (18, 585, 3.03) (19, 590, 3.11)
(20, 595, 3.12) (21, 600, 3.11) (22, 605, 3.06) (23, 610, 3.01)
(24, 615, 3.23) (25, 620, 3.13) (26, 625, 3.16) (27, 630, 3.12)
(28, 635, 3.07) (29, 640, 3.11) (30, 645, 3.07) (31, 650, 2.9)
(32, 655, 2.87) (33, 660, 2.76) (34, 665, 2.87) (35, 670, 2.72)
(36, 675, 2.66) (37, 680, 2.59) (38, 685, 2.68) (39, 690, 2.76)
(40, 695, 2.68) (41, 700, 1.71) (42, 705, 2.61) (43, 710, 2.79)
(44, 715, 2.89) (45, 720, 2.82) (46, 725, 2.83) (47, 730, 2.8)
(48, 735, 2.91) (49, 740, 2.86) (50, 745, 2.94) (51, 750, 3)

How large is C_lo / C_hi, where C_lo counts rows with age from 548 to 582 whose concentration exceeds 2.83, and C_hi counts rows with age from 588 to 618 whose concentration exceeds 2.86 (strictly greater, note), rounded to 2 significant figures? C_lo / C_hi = 1.2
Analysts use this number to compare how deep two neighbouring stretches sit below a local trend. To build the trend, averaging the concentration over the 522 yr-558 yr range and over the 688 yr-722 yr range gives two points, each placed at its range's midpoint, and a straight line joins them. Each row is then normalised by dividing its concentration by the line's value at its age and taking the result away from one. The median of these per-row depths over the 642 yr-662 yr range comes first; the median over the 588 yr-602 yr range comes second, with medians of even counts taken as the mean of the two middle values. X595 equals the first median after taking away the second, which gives 0.14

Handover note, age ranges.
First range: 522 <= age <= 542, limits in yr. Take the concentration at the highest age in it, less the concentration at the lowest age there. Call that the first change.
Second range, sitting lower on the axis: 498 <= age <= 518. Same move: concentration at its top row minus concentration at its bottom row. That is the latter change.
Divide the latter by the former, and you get -1.6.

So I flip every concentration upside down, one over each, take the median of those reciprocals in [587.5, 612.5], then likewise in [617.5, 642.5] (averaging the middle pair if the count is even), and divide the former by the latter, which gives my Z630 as 1.00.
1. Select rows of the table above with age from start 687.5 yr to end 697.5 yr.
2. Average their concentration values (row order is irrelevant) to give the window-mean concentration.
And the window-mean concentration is 2.7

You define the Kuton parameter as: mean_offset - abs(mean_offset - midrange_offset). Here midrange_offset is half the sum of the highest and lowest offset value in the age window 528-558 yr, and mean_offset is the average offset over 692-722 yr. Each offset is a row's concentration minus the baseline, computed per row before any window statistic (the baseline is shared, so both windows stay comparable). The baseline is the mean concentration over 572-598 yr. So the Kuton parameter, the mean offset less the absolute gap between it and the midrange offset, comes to -0.73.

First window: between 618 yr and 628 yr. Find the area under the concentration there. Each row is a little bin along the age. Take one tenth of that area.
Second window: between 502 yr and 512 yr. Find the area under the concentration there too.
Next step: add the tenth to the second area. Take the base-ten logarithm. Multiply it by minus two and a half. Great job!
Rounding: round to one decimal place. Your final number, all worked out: -4.0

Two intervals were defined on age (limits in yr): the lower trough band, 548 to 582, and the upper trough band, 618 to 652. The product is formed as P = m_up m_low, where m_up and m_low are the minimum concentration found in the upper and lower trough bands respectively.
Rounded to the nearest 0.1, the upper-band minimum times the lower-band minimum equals 8.8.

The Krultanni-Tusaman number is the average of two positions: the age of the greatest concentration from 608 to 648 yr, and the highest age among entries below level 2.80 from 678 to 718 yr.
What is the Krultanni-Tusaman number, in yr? 662.5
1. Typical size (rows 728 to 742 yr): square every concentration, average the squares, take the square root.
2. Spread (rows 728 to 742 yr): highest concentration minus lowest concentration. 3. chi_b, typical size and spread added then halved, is 1.48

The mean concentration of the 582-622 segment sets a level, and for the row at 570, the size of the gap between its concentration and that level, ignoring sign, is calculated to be 0.13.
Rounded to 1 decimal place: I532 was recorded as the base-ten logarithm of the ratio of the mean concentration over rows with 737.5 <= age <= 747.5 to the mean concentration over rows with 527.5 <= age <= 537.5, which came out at 0.3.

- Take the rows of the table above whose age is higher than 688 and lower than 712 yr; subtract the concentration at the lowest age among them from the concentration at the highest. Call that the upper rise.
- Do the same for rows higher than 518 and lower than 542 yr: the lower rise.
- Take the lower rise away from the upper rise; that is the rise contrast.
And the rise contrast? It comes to 0.30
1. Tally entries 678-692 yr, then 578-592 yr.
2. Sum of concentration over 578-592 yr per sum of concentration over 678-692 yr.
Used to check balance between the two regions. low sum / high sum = 1.2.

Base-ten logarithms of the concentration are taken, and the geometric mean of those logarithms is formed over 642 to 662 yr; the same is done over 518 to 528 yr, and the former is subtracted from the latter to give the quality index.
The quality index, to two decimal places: -0.14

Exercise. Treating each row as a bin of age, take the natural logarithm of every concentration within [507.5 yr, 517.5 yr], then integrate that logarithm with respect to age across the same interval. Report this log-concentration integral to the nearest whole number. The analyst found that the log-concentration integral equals 12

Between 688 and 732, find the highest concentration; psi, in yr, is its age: 715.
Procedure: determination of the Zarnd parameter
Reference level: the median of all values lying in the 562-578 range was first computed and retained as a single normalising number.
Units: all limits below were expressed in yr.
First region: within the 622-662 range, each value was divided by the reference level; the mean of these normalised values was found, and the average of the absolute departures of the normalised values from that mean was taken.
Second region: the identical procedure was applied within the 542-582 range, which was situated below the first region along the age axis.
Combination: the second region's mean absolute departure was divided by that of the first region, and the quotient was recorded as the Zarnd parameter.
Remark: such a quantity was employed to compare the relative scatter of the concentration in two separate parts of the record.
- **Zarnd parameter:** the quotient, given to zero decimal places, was 1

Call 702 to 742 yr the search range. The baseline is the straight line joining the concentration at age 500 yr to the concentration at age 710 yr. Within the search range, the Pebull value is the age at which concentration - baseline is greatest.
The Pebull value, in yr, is 735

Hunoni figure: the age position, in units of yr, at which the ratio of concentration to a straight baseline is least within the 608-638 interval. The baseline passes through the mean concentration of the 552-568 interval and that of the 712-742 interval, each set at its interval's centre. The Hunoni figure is 610 yr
